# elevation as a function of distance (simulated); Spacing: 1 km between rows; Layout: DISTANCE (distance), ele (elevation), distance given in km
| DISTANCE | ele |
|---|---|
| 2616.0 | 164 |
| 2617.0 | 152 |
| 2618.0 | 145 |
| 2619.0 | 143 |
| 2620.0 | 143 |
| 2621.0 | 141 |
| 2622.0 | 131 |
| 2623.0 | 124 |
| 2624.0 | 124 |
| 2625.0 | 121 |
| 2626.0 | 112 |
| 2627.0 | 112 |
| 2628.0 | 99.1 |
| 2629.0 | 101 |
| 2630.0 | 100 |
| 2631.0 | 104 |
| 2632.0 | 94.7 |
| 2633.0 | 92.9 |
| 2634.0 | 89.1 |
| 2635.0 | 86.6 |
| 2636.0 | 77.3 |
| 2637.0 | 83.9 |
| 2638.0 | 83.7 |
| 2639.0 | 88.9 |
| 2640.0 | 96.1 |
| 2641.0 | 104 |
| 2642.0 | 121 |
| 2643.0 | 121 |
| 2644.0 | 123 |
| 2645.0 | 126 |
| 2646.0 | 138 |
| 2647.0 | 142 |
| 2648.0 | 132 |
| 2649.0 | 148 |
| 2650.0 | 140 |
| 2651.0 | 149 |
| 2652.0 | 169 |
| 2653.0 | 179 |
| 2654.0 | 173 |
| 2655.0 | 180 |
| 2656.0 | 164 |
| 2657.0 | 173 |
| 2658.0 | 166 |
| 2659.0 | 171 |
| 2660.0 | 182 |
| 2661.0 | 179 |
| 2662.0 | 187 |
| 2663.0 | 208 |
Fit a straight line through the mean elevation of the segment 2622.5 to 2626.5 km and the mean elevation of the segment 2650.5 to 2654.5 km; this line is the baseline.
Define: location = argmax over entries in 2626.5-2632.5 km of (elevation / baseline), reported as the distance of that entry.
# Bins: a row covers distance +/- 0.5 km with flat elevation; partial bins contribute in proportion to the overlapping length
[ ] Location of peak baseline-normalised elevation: 2627.0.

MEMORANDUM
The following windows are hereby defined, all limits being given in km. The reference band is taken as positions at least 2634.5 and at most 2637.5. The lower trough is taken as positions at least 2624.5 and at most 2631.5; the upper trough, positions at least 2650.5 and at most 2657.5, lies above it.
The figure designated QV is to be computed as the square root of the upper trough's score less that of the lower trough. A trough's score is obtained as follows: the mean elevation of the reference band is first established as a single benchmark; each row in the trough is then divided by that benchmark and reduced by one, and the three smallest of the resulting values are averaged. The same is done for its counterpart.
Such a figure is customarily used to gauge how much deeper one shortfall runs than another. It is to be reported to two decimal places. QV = 0.86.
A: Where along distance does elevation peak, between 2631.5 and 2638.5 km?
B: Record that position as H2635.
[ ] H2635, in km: 2632.0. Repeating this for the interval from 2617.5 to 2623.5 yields 2618.0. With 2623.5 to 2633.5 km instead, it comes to 2624.0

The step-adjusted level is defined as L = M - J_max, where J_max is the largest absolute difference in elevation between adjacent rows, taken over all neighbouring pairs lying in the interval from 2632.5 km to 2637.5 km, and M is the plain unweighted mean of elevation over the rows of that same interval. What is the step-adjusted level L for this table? 77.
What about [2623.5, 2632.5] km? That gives 95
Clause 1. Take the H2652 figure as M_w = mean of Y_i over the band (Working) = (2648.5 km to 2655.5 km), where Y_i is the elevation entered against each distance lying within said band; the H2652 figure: 163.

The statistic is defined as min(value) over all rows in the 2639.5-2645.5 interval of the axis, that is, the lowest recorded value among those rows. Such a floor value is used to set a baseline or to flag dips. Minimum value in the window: 96.1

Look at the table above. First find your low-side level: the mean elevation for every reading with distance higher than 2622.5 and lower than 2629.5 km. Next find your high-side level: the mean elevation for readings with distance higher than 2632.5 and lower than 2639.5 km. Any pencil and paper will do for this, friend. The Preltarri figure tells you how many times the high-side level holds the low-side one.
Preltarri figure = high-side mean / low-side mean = 0.76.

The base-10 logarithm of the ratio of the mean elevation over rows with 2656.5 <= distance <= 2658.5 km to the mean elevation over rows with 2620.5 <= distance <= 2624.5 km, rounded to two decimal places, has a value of 0.12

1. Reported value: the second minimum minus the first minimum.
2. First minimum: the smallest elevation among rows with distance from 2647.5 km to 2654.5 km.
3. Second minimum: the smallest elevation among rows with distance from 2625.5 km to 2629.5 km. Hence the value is -33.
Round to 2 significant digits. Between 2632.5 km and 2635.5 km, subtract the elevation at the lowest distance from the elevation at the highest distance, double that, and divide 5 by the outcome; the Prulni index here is -0.40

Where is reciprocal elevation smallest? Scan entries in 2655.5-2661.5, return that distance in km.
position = 2660.0 km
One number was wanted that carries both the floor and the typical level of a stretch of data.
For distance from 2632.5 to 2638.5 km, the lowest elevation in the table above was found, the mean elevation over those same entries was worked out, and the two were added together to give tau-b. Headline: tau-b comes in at 163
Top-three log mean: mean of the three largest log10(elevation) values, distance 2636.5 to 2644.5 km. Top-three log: 2.09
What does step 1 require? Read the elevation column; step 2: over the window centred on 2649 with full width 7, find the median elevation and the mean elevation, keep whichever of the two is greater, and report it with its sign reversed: -145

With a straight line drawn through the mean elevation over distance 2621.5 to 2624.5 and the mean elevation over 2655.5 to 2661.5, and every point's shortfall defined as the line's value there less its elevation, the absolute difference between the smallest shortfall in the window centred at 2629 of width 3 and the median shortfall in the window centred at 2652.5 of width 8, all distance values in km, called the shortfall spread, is 33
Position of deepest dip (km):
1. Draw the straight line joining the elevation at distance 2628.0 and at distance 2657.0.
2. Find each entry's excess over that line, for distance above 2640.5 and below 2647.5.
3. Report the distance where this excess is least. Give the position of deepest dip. 2641.0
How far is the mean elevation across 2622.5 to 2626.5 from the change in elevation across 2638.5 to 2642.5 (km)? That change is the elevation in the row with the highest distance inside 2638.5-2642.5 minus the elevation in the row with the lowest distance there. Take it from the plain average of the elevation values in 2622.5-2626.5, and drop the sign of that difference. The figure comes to 88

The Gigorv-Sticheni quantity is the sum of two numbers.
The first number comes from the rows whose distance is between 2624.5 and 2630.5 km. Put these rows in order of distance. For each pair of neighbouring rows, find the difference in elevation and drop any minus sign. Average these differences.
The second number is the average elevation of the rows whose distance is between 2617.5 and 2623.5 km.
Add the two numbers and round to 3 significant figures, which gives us 143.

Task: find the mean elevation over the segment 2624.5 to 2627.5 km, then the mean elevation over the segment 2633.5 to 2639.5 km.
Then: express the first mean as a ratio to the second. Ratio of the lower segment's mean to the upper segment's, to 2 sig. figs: 1.4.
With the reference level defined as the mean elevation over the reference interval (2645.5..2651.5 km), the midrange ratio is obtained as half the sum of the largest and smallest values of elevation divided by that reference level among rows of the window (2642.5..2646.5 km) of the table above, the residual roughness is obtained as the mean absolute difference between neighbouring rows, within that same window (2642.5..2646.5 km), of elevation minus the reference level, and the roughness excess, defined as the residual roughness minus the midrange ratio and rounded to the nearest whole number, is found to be 5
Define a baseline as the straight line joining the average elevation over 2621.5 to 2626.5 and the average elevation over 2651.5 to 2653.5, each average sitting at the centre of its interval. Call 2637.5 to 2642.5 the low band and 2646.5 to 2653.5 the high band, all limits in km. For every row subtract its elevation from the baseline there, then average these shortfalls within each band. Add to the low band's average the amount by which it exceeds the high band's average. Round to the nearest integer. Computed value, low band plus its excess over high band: 87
